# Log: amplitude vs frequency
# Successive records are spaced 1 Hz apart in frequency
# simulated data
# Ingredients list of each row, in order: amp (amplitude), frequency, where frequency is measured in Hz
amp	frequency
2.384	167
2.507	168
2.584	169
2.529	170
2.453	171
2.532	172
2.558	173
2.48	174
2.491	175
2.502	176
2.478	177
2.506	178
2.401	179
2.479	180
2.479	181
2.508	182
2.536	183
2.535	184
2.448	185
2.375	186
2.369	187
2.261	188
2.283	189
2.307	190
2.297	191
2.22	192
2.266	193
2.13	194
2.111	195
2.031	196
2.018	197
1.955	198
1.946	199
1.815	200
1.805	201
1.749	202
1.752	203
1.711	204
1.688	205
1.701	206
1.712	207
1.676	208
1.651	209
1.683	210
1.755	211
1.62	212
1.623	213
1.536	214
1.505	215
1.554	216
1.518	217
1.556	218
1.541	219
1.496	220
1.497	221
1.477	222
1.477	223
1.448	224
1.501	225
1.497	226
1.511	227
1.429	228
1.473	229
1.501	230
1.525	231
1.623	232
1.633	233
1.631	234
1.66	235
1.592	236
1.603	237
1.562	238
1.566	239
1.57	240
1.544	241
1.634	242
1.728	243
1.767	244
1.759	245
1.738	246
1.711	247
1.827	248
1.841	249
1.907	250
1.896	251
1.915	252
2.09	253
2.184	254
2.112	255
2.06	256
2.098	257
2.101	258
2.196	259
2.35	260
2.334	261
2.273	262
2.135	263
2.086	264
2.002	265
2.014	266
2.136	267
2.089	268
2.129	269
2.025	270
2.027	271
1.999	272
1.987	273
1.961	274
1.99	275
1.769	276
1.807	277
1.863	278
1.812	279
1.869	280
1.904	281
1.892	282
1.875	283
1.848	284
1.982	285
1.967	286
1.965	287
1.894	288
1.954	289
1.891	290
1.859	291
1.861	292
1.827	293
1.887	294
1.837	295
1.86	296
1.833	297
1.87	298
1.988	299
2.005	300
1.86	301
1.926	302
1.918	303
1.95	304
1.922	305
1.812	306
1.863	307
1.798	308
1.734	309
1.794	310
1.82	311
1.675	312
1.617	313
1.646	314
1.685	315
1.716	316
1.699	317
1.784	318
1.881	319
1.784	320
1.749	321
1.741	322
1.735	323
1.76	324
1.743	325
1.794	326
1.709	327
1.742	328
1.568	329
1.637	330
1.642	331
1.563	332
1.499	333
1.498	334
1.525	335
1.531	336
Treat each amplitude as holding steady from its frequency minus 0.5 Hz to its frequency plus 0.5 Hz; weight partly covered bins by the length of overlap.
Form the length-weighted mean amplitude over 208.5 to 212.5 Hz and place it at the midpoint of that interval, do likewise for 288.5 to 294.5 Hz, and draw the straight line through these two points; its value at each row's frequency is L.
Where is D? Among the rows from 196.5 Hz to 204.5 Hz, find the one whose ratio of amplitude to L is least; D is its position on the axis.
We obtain 204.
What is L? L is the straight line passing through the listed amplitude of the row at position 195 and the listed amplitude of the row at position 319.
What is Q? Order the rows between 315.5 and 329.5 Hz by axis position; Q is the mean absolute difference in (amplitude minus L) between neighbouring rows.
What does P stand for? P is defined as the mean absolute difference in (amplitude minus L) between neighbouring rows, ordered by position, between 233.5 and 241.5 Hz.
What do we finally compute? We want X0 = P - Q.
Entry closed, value -0.029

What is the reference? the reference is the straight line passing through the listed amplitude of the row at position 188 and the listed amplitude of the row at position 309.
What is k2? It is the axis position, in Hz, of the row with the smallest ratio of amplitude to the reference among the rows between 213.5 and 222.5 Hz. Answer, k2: 222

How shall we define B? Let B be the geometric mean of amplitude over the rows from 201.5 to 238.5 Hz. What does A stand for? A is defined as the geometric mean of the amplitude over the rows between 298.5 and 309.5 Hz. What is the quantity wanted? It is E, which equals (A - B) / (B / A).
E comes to 0.36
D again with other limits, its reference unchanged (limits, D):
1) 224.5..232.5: 228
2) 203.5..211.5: 209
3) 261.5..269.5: 265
